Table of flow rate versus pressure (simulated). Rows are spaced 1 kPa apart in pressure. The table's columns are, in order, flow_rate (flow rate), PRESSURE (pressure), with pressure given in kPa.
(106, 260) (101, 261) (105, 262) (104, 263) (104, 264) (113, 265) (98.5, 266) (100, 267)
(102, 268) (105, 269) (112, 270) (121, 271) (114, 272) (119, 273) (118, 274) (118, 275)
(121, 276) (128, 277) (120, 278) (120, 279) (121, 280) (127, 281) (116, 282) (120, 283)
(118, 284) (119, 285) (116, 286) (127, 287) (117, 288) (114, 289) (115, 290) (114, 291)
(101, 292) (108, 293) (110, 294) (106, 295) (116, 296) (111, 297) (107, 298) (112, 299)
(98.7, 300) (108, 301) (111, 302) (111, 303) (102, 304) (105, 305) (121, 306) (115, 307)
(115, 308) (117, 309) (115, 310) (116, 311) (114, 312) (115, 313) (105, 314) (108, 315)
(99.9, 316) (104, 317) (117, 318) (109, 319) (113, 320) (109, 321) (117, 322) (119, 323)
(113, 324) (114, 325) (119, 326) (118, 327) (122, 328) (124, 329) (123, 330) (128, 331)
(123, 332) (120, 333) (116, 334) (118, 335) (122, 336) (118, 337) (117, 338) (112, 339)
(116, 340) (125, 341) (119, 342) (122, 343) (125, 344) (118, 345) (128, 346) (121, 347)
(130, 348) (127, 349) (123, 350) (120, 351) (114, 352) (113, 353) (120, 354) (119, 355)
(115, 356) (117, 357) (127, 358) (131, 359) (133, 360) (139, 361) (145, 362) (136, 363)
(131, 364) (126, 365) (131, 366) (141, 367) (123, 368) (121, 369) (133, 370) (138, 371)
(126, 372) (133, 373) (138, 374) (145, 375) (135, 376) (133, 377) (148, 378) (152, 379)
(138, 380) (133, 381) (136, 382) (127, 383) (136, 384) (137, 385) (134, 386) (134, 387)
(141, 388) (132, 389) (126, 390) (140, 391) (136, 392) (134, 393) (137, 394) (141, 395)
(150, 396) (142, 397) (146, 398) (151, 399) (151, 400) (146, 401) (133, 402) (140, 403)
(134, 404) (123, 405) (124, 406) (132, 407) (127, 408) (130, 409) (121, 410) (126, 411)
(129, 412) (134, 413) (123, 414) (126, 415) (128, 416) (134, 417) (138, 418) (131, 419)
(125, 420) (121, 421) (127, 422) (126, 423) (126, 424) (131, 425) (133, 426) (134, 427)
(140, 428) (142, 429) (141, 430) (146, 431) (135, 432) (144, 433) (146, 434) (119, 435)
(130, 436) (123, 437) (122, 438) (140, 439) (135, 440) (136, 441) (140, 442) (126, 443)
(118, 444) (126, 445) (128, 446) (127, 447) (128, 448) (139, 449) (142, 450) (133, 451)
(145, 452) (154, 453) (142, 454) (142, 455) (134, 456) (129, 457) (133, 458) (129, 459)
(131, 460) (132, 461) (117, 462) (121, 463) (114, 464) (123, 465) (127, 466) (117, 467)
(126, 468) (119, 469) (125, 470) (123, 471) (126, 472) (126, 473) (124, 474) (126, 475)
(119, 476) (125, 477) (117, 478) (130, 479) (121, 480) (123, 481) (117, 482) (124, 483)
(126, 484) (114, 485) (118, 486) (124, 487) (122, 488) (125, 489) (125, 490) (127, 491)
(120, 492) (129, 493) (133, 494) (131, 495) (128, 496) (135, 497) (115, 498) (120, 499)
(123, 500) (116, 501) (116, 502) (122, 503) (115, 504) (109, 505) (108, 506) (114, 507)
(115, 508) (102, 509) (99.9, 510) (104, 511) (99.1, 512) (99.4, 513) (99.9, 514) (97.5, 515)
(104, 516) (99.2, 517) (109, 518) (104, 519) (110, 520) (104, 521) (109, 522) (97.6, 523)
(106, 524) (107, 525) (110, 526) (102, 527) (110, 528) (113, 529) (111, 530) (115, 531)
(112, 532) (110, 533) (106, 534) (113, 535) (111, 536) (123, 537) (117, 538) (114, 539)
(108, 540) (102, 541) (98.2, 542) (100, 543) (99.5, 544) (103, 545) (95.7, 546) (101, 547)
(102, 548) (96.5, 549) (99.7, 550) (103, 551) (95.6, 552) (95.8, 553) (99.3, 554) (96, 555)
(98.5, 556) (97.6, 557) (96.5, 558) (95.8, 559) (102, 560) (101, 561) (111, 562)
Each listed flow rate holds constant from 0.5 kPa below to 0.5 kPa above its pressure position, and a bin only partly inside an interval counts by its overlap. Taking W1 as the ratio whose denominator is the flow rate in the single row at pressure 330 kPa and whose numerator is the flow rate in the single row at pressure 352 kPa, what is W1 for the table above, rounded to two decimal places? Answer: 0.93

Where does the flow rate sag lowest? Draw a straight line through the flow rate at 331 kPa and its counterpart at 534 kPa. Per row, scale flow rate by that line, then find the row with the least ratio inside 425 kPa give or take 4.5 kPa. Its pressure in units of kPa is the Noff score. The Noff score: 421 kPa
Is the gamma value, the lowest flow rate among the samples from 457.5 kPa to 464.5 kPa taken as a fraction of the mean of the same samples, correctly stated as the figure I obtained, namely 0.910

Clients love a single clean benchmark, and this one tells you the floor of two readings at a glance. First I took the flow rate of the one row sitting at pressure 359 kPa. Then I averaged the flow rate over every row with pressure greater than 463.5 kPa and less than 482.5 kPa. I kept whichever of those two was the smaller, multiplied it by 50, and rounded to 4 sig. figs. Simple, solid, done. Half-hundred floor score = 6126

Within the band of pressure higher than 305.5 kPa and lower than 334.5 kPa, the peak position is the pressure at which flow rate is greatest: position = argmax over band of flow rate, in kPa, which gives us 331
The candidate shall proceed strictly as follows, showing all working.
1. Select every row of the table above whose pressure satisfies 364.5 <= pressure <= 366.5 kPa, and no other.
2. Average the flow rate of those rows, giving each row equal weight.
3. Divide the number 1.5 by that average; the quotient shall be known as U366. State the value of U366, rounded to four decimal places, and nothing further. 0.0117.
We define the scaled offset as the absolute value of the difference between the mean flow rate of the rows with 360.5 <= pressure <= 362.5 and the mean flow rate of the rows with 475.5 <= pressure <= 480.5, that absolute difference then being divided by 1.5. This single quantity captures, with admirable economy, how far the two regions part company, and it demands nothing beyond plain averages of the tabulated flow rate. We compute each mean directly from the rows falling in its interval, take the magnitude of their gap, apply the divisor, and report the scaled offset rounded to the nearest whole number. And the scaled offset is 13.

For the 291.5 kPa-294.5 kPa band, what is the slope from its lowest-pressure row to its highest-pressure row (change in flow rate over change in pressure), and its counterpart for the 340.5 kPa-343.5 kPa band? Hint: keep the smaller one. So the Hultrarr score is -1.5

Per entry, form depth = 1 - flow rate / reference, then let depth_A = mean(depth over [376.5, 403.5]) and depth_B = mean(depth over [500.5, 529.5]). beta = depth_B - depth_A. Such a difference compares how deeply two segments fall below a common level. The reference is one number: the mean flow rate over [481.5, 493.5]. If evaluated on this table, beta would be 0.26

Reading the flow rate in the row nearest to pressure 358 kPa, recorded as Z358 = 127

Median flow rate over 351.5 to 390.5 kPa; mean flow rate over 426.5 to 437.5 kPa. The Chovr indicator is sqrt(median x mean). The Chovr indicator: 135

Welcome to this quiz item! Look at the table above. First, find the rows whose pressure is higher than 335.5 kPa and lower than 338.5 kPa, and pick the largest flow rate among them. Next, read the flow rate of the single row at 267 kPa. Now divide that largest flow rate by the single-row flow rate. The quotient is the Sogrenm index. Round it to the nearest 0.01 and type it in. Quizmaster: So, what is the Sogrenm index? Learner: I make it 1.22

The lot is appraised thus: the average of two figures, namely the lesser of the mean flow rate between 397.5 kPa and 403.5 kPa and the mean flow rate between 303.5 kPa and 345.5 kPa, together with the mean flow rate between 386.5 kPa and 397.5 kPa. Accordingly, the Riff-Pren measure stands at 127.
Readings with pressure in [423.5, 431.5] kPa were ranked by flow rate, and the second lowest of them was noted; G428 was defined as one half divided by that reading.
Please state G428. 0.0038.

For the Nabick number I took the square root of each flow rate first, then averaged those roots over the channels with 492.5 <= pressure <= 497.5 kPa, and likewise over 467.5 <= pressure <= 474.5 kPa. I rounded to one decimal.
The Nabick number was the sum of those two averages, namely 22.6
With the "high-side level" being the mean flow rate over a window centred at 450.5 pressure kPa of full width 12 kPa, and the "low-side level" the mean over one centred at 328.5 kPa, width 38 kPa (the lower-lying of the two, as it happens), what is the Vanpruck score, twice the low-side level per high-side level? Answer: 1.7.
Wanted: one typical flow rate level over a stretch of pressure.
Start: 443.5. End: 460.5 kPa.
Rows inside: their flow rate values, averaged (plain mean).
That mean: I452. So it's 134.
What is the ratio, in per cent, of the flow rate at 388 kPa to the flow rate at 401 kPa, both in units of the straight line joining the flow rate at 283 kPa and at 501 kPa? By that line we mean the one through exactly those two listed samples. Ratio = 96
